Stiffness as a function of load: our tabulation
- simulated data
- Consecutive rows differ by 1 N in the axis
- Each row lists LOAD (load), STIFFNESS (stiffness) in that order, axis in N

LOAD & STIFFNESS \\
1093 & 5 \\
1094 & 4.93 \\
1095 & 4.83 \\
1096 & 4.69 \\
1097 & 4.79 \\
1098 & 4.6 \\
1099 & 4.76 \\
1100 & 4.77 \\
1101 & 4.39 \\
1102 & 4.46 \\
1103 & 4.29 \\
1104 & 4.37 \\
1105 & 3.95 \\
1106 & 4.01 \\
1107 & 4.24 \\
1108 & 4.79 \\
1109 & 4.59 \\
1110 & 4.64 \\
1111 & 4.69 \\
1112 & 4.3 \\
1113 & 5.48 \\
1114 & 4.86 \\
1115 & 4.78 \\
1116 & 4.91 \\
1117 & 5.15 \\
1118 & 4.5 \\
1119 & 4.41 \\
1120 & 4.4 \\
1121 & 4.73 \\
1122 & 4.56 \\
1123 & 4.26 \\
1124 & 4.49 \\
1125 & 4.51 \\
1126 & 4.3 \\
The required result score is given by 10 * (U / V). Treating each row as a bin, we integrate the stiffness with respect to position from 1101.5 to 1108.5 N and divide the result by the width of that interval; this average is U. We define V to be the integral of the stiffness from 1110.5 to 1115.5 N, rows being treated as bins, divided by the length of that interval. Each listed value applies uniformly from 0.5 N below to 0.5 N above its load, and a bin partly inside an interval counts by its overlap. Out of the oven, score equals 8.9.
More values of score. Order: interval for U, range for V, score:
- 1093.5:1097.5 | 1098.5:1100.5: 10.1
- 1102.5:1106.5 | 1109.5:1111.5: 8.9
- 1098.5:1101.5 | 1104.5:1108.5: 10.9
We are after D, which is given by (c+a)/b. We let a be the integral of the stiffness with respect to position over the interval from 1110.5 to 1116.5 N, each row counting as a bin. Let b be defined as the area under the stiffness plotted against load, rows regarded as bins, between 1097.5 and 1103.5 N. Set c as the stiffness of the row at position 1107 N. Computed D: 1.22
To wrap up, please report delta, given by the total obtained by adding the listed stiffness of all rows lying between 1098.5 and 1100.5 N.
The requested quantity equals 9.5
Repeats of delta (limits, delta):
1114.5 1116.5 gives 9.7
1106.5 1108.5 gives 9.0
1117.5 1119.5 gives 8.9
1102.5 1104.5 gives 8.7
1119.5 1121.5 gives 9.1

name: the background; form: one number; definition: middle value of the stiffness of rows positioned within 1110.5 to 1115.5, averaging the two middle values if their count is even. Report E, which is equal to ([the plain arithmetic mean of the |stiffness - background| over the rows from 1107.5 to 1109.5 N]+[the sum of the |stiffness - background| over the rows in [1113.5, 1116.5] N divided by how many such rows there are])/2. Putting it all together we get 0.085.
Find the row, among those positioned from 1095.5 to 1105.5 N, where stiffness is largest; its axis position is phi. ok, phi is 1097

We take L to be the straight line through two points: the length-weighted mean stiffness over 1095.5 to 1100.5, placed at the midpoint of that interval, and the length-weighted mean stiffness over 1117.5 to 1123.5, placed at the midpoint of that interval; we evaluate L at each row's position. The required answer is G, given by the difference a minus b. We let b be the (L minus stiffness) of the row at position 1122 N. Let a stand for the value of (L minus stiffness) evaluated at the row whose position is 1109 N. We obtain 0.1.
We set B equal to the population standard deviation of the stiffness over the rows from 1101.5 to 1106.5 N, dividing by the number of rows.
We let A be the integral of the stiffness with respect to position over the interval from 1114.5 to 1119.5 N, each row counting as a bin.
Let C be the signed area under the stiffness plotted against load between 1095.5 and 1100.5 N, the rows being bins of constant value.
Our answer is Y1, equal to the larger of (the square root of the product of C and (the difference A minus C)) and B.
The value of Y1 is 1.8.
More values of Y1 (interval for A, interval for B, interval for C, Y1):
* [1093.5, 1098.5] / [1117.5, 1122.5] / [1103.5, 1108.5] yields 7.3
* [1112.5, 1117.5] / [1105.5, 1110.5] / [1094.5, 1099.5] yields 6.0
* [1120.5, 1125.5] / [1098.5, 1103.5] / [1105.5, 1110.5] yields 2.5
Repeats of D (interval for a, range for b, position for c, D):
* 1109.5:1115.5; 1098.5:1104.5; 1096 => 1.24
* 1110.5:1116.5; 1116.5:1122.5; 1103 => 1.20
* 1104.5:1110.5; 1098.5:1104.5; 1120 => 1.13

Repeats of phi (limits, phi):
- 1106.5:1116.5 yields 1113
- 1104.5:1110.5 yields 1108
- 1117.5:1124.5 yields 1121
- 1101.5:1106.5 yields 1102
